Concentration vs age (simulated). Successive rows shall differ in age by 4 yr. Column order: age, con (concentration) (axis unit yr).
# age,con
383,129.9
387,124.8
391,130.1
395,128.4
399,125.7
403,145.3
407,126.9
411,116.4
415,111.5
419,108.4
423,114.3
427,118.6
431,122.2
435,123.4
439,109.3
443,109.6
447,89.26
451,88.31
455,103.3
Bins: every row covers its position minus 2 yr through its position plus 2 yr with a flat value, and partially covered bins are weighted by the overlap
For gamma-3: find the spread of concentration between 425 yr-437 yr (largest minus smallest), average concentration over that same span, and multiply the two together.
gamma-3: 583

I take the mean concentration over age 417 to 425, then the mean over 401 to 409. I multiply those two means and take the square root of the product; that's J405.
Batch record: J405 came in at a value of 123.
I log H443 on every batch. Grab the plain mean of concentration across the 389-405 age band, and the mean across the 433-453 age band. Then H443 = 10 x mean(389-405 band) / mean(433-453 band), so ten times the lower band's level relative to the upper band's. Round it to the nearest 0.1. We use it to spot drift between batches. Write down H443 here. 12.7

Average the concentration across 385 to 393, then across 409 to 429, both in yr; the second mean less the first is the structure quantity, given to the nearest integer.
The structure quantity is -14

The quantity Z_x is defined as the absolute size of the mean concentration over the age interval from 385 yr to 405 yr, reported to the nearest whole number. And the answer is 131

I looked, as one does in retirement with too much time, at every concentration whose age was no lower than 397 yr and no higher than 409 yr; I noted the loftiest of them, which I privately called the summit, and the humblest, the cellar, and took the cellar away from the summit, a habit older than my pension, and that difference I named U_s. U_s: 20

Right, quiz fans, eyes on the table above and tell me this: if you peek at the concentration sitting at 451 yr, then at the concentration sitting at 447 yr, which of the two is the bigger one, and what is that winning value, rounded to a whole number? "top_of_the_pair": 89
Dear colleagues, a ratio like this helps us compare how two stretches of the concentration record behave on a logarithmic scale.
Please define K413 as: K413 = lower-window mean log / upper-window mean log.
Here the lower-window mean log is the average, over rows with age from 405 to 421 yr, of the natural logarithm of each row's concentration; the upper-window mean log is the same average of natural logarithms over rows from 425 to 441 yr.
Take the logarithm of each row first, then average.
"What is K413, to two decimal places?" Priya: 1.00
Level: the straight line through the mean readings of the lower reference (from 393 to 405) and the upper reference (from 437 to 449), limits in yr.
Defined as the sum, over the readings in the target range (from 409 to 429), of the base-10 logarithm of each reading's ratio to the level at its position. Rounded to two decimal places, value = -0.10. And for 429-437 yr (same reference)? 0.10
